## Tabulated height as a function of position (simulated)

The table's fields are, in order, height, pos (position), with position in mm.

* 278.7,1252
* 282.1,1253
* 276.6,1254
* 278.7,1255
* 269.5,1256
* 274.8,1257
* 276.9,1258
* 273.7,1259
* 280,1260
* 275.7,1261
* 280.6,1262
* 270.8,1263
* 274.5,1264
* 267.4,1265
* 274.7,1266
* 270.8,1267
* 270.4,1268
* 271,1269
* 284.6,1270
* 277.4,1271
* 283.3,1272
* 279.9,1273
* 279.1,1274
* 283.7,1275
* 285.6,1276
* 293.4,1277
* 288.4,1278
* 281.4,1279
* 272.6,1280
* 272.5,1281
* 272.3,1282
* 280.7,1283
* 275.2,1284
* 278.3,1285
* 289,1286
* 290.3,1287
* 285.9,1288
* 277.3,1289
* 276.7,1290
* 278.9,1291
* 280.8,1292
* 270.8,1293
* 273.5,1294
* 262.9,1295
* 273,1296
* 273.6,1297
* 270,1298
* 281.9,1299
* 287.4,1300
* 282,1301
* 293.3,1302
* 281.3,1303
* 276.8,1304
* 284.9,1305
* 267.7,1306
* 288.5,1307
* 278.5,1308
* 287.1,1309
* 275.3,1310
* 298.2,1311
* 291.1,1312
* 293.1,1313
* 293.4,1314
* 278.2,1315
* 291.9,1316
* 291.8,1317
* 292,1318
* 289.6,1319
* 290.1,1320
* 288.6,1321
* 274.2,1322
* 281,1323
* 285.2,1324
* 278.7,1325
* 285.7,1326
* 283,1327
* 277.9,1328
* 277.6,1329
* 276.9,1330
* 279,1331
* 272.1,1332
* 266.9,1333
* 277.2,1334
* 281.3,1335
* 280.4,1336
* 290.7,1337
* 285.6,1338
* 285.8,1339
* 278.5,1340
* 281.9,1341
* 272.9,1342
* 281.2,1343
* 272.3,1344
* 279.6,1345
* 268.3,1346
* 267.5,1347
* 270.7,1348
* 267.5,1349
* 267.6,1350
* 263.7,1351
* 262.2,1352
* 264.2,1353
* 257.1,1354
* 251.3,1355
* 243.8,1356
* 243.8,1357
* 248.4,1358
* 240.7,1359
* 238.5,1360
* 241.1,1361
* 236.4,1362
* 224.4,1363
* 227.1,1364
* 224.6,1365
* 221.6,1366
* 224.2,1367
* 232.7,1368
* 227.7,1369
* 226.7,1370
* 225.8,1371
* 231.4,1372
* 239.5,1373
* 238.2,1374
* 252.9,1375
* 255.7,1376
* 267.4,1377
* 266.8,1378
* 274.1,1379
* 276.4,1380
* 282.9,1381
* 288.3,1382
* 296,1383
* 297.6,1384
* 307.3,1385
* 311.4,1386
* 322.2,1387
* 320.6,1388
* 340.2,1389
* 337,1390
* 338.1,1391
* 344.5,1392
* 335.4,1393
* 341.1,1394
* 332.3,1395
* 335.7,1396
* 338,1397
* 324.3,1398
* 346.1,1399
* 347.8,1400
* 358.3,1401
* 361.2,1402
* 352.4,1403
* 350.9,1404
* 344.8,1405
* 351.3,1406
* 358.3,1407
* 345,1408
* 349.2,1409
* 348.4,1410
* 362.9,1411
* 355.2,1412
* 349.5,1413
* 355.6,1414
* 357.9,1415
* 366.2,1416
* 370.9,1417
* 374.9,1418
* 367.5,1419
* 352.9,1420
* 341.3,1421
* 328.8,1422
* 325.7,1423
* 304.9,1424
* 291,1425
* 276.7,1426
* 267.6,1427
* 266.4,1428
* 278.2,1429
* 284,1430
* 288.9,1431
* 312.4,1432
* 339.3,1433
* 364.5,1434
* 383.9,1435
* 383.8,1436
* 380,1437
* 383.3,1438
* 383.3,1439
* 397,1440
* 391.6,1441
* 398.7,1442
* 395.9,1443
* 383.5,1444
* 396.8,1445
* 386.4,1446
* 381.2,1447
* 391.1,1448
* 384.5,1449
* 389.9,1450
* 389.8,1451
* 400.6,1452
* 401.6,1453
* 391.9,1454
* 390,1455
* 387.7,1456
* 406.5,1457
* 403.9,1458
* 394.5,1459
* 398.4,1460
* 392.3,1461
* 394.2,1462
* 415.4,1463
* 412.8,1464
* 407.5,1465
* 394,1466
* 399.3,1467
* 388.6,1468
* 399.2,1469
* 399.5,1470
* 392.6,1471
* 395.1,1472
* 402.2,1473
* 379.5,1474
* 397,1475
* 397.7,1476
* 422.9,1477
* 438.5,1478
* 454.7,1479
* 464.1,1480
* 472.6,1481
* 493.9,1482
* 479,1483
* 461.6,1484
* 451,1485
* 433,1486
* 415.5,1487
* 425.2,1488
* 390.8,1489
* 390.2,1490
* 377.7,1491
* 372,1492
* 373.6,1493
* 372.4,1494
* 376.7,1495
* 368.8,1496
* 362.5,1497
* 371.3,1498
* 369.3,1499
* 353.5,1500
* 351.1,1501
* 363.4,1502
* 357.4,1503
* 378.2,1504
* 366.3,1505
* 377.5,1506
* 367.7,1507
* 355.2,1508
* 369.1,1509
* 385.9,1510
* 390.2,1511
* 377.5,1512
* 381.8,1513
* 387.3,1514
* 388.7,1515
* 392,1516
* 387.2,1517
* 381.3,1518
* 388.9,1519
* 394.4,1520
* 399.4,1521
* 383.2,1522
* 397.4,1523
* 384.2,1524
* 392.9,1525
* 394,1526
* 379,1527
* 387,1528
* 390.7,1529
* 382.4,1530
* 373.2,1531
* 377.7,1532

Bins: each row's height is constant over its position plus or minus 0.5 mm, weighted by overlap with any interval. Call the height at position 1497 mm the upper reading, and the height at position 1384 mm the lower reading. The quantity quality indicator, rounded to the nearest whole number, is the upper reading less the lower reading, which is 65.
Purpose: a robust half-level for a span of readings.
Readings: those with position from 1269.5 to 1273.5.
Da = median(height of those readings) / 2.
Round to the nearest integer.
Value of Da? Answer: 141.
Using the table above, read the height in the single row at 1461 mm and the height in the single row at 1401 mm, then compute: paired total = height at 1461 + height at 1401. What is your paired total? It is 751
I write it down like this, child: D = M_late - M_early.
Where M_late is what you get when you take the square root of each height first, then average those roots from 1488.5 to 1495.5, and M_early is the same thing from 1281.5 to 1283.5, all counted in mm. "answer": 2.8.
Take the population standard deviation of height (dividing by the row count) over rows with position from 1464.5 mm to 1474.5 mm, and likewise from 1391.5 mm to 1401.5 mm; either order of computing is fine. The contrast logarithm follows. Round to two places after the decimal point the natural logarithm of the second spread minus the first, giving 0.45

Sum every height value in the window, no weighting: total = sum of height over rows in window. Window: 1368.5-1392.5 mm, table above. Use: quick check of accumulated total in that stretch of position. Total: 6769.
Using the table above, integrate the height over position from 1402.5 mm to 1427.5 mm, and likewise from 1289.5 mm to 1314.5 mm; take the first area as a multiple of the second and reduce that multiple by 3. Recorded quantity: -1.78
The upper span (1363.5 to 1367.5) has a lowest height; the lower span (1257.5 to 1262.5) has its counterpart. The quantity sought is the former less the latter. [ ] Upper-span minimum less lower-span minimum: -52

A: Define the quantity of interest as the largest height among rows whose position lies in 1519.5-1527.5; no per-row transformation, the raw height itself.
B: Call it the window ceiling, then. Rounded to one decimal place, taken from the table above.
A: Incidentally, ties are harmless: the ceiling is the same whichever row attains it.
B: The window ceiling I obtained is 399.4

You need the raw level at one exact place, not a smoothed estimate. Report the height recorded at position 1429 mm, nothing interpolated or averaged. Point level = 278.2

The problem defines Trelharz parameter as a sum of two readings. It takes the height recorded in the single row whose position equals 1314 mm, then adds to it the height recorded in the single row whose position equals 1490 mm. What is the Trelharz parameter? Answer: 684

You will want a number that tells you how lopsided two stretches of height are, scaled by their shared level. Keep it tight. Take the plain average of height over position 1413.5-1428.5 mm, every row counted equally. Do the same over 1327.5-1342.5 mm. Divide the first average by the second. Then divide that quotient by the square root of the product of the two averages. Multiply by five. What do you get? 0.019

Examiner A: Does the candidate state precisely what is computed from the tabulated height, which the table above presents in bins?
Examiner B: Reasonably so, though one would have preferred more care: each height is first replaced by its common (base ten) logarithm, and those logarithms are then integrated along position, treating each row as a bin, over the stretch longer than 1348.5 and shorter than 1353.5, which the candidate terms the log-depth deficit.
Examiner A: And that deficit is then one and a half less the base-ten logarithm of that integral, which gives 0.417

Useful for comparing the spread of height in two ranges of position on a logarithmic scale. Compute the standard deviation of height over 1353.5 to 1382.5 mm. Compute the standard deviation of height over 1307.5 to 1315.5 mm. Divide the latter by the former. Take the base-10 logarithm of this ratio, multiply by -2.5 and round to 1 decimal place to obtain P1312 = 0.9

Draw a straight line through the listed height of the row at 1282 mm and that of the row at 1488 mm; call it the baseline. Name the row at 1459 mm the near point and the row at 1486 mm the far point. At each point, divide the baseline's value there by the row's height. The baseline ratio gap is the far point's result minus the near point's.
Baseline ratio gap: -0.045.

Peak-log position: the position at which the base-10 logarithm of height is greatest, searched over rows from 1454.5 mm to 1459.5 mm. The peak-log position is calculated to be 1457 mm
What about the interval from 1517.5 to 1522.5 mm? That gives 1521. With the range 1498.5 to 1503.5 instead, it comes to 1499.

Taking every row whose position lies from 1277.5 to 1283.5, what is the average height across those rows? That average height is 278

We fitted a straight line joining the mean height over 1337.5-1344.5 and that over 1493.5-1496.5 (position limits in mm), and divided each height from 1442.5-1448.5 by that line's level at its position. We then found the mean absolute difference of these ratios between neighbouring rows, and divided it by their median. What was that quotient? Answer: 0.027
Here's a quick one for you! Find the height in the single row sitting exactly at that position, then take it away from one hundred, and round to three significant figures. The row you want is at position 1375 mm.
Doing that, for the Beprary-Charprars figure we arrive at -153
